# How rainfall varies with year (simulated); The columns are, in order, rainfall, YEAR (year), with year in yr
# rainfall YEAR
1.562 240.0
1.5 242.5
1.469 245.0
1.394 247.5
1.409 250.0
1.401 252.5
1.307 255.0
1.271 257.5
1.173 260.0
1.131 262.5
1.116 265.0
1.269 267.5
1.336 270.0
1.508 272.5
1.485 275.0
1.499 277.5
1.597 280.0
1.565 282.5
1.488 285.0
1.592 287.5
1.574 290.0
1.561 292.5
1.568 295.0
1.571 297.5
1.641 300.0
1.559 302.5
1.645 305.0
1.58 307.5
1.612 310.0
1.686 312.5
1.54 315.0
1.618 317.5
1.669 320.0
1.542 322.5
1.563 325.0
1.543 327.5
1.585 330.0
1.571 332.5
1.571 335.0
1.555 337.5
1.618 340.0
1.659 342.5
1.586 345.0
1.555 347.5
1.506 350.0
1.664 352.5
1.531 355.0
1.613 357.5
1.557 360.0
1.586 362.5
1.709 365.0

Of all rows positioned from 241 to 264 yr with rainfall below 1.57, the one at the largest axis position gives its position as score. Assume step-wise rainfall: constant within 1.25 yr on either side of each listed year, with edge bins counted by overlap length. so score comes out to 262.5 yr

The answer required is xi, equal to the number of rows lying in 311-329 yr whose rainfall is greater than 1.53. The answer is 7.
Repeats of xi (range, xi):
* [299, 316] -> 7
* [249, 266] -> 0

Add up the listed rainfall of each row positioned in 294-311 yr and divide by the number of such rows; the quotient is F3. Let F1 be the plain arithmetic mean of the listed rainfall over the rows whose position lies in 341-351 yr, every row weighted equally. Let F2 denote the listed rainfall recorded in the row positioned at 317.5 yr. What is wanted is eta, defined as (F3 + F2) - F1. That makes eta 1.6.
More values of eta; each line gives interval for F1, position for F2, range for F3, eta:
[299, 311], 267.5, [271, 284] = 1.2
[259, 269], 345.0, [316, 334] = 2.0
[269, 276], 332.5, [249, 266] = 1.4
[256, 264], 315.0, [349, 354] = 1.9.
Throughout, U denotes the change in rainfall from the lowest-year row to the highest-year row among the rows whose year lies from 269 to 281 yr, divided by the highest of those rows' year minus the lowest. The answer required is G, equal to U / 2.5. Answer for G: 0.010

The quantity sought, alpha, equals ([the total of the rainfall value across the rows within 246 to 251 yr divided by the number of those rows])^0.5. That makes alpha 1.18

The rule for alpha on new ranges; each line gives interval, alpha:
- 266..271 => 1.14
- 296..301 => 1.27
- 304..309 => 1.27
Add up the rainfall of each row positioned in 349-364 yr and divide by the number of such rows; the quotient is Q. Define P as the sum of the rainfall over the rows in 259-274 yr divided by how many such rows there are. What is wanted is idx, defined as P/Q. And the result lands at 0.80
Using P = 1.26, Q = 1.58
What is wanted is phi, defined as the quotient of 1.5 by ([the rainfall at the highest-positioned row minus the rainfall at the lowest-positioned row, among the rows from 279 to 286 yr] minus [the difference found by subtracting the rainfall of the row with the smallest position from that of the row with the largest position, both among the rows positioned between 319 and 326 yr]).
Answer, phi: -500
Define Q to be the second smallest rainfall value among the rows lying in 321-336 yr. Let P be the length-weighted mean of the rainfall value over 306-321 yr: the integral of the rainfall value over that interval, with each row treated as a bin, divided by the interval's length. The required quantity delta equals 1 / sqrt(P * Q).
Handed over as 0.63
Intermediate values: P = 1.62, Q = 1.543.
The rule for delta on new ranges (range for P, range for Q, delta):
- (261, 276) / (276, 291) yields 0.72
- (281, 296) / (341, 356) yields 0.65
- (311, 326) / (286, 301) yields 0.63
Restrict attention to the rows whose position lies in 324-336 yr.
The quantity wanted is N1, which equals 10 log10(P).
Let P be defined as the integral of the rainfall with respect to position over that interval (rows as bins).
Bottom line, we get 12.74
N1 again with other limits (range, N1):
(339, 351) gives 12.79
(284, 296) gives 12.72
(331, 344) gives 13.17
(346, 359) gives 13.11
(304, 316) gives 12.87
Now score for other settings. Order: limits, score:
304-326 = 325.0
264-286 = 285.0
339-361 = 360.0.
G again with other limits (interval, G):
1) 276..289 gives 0.004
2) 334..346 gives 0.001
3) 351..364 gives -0.003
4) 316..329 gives -0.003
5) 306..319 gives 0.002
